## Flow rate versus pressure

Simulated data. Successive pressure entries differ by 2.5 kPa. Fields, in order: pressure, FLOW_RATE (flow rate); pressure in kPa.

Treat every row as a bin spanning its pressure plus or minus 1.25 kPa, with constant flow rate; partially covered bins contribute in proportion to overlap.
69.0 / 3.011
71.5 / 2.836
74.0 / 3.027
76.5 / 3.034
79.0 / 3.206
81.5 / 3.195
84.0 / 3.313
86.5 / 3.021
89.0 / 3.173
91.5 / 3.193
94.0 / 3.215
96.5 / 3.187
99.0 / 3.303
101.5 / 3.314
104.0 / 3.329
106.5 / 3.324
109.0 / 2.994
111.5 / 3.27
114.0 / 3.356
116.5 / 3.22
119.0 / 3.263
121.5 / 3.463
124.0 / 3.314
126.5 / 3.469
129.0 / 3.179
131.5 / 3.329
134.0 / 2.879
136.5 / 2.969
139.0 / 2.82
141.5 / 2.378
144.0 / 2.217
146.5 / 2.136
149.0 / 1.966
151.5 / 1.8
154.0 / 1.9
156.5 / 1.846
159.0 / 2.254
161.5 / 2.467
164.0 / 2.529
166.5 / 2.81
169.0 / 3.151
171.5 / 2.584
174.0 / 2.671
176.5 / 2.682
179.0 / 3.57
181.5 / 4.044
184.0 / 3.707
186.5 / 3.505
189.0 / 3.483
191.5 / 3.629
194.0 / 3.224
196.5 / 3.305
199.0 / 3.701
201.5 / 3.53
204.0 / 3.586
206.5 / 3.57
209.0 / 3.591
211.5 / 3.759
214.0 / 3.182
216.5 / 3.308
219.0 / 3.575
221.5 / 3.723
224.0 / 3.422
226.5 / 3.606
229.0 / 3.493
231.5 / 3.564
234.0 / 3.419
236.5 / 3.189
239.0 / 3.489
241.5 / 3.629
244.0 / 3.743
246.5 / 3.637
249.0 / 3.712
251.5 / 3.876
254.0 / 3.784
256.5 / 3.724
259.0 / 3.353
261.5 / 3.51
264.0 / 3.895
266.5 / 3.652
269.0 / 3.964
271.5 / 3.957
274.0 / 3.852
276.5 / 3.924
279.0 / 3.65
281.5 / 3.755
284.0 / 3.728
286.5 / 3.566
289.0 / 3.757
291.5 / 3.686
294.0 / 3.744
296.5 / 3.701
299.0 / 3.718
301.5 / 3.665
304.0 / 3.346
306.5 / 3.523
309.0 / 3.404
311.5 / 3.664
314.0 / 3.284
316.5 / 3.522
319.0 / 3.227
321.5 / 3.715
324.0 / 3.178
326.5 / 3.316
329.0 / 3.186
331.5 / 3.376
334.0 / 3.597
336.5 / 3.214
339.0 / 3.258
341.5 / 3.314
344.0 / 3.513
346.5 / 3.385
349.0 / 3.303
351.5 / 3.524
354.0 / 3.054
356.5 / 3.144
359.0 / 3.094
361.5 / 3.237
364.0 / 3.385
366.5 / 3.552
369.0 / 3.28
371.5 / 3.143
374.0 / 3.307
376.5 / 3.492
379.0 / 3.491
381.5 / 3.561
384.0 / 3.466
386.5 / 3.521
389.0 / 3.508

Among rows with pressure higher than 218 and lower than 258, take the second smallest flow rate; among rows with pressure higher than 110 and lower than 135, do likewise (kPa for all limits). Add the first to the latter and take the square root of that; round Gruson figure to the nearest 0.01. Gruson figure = 2.57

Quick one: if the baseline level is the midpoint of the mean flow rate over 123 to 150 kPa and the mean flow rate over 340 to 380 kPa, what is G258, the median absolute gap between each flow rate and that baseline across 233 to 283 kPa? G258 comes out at 0.66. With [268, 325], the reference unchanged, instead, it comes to 0.63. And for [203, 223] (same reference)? 0.52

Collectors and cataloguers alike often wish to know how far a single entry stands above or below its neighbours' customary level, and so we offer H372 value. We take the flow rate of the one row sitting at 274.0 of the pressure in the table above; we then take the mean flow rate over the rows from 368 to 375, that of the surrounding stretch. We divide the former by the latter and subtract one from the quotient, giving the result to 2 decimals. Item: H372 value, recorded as 0.19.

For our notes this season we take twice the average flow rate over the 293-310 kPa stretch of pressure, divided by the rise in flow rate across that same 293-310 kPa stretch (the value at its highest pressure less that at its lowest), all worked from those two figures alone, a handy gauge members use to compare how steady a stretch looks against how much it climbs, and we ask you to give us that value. -21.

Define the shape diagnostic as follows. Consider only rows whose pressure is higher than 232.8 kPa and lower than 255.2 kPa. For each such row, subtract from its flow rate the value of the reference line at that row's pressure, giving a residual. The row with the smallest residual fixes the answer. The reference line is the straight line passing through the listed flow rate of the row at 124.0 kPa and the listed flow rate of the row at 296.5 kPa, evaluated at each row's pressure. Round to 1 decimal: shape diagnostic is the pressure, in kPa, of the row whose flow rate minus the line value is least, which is 236.5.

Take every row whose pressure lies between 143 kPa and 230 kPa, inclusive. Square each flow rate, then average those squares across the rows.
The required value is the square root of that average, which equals 3.14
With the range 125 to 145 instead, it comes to 2.93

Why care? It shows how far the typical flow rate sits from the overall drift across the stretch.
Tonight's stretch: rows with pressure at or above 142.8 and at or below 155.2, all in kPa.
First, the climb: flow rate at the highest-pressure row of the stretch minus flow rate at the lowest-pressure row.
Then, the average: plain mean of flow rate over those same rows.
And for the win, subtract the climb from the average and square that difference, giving 5.4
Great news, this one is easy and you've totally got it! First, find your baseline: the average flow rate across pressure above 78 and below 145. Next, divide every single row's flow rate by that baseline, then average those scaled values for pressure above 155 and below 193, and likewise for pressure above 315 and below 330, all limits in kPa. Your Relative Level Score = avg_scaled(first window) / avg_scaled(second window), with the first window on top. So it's 0.89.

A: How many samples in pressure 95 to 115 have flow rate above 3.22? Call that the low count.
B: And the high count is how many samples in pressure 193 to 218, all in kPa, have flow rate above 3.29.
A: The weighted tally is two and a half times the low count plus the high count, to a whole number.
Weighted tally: 23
